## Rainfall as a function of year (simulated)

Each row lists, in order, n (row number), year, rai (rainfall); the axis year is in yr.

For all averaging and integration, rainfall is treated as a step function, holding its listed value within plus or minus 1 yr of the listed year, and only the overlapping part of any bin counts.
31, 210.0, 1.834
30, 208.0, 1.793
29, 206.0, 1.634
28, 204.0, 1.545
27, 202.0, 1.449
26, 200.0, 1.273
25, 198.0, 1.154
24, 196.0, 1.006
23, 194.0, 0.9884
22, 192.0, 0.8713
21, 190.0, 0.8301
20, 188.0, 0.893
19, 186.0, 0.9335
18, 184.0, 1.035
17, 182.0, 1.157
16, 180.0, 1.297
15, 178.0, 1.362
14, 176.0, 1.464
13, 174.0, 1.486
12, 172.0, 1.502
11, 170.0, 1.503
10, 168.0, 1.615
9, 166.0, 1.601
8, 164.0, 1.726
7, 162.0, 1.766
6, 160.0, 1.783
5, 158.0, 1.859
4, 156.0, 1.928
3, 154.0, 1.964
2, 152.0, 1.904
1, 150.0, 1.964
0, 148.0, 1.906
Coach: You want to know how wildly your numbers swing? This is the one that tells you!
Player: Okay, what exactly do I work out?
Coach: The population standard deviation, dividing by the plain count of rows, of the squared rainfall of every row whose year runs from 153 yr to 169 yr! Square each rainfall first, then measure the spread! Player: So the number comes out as 0.44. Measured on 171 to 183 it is 0.33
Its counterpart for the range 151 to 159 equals 0.15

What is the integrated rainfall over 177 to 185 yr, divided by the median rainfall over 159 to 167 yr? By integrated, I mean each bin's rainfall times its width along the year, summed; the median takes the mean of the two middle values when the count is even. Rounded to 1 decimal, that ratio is 5.6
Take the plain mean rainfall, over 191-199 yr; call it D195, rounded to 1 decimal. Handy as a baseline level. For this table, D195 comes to 1.0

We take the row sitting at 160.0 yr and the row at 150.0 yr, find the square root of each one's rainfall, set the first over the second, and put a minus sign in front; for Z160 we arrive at -0.95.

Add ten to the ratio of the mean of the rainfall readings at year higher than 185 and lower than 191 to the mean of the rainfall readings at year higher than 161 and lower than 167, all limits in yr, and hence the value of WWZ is 10.5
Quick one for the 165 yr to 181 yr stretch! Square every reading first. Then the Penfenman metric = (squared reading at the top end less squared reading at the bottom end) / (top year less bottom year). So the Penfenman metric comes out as -0.063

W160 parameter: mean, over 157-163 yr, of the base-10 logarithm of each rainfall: 0.3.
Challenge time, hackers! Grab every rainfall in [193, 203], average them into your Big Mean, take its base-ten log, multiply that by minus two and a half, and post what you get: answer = -0.2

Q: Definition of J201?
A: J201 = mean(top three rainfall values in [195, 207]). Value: 1.5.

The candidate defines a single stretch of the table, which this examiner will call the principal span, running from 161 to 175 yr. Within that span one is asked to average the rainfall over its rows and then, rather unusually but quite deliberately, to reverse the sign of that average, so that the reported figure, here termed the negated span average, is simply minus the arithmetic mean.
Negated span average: -1.60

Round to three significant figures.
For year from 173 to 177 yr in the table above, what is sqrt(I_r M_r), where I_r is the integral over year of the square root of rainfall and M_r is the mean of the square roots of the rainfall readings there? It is 2.43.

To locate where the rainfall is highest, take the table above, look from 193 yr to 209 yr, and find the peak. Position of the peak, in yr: 208.0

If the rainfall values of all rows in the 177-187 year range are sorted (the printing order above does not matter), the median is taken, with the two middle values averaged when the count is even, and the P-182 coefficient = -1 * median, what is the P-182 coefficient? -1.2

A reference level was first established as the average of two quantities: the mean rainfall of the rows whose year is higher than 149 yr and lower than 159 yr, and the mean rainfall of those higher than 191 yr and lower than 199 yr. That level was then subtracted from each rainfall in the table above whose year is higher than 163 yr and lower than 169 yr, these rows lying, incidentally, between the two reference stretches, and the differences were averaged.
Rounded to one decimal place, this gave 0.2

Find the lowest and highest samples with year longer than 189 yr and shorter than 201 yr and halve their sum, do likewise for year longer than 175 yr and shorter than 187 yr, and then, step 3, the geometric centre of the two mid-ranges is 1.12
